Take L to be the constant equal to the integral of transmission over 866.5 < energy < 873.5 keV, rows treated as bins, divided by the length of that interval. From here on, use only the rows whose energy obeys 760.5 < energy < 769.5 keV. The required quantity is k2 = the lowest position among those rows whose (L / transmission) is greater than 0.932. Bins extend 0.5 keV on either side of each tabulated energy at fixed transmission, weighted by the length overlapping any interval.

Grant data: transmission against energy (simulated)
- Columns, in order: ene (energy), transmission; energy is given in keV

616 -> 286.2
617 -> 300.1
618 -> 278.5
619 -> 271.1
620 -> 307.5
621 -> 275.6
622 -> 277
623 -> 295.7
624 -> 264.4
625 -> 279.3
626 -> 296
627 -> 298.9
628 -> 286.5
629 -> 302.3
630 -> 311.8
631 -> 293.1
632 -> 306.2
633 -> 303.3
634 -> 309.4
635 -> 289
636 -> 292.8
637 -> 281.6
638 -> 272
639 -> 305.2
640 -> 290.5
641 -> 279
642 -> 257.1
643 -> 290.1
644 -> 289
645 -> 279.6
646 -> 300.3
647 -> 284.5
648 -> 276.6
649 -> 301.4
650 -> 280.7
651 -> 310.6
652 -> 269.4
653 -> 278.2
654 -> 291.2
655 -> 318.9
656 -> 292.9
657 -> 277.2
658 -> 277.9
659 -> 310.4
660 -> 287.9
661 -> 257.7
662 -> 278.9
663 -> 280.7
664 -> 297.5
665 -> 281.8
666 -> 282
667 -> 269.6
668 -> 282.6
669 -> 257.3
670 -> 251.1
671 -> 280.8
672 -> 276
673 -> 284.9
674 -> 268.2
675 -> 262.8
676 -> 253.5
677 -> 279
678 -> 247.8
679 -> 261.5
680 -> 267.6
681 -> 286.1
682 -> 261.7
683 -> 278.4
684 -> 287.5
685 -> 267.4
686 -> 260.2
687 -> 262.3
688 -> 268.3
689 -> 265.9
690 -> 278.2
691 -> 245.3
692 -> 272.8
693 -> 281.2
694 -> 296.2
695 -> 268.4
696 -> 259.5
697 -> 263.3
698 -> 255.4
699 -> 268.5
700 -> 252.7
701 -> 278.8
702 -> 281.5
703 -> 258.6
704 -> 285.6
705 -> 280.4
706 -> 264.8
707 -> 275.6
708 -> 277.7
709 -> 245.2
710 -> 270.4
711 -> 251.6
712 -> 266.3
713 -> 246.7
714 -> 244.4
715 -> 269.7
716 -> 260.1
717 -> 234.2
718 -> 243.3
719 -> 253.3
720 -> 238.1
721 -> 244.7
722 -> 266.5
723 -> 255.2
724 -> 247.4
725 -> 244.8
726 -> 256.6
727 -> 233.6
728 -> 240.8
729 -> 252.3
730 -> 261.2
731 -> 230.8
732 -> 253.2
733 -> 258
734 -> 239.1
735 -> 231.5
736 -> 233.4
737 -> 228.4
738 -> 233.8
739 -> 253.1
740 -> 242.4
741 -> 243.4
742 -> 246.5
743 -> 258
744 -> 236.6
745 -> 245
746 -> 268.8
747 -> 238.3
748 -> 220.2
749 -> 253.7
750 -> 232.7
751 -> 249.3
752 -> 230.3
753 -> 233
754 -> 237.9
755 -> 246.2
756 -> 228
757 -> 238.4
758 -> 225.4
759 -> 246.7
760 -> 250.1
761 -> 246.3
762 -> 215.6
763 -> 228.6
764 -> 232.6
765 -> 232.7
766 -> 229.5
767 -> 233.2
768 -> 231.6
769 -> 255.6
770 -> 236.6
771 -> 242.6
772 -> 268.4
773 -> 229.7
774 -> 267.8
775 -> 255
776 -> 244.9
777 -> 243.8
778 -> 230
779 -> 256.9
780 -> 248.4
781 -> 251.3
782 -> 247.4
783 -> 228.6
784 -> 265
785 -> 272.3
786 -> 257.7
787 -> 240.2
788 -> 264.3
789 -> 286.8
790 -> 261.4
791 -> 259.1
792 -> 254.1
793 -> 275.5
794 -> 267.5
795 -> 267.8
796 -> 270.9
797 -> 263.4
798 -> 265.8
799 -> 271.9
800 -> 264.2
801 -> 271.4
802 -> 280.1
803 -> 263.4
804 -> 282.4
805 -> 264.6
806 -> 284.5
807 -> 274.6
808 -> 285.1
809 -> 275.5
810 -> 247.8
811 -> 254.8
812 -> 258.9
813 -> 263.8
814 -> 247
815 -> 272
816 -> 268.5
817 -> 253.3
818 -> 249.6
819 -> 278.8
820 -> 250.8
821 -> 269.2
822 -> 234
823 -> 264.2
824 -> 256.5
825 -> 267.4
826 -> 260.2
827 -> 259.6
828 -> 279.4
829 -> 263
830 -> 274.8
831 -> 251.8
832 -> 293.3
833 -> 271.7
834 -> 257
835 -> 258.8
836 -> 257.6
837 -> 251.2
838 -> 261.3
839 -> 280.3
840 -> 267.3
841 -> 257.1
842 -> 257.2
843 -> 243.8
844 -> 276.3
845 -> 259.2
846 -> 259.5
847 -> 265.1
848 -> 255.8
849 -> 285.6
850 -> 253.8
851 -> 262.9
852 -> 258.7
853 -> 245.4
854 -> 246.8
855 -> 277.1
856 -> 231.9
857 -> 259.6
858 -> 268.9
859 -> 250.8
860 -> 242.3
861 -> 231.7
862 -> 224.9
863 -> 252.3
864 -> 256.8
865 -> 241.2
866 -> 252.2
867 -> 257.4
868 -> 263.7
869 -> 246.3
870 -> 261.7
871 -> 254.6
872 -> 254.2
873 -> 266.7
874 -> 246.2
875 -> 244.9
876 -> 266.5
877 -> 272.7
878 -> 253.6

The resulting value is 761 keV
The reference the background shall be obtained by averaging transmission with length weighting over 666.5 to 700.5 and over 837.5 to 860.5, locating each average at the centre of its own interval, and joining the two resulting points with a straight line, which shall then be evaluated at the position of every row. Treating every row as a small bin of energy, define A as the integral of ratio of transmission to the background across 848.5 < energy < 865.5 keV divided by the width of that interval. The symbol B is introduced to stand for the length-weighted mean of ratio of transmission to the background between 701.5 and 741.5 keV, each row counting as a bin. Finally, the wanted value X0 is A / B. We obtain 1.028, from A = 0.97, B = 0.95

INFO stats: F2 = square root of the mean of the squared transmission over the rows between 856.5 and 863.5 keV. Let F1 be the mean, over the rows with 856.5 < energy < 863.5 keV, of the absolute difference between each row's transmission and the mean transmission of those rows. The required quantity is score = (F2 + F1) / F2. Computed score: 1.05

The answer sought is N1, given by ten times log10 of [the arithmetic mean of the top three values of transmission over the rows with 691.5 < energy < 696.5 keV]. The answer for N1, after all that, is 24.5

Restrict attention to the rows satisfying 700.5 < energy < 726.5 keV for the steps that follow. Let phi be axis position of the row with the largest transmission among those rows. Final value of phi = 704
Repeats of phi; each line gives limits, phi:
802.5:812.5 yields 808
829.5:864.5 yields 832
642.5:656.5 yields 655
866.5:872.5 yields 868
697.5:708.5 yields 704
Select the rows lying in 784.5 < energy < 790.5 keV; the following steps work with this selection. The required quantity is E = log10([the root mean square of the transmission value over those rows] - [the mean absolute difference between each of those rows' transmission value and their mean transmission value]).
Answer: 2.40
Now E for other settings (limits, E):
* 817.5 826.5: 2.40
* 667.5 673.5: 2.42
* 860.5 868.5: 2.37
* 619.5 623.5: 2.44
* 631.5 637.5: 2.46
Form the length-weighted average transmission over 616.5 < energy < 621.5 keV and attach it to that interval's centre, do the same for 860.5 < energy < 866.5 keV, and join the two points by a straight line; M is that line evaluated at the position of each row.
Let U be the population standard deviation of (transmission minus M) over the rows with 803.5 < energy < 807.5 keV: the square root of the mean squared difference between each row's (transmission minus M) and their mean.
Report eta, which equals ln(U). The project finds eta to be 2.1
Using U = 7.8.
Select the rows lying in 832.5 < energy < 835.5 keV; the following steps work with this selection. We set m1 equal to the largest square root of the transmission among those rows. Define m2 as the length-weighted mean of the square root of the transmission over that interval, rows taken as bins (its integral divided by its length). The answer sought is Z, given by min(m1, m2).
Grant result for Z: 16.2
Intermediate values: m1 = 16.5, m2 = 16.2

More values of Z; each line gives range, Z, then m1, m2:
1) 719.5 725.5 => 15.8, 16.3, 15.8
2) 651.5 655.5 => 17.0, 17.9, 17.0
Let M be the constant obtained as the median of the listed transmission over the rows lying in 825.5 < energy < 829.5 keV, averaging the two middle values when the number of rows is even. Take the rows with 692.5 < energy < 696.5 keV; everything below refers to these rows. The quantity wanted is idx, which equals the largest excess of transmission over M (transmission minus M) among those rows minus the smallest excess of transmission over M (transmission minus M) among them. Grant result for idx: 37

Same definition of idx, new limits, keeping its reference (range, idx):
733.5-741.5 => 25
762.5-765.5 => 4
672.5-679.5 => 37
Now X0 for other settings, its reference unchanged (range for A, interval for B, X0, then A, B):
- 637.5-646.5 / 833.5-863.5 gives 1.064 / 1.05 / 0.99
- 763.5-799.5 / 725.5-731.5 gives 1.040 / 0.96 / 0.92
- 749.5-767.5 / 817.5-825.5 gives 0.898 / 0.89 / 0.99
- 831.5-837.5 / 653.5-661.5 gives 0.949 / 1.02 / 1.07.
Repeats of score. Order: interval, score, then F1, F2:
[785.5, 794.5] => 1.04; 9.4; 263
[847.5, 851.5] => 1.04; 10.5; 265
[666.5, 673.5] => 1.04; 10.6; 272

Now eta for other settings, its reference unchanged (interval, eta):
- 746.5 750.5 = 2.5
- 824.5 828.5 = 2.1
